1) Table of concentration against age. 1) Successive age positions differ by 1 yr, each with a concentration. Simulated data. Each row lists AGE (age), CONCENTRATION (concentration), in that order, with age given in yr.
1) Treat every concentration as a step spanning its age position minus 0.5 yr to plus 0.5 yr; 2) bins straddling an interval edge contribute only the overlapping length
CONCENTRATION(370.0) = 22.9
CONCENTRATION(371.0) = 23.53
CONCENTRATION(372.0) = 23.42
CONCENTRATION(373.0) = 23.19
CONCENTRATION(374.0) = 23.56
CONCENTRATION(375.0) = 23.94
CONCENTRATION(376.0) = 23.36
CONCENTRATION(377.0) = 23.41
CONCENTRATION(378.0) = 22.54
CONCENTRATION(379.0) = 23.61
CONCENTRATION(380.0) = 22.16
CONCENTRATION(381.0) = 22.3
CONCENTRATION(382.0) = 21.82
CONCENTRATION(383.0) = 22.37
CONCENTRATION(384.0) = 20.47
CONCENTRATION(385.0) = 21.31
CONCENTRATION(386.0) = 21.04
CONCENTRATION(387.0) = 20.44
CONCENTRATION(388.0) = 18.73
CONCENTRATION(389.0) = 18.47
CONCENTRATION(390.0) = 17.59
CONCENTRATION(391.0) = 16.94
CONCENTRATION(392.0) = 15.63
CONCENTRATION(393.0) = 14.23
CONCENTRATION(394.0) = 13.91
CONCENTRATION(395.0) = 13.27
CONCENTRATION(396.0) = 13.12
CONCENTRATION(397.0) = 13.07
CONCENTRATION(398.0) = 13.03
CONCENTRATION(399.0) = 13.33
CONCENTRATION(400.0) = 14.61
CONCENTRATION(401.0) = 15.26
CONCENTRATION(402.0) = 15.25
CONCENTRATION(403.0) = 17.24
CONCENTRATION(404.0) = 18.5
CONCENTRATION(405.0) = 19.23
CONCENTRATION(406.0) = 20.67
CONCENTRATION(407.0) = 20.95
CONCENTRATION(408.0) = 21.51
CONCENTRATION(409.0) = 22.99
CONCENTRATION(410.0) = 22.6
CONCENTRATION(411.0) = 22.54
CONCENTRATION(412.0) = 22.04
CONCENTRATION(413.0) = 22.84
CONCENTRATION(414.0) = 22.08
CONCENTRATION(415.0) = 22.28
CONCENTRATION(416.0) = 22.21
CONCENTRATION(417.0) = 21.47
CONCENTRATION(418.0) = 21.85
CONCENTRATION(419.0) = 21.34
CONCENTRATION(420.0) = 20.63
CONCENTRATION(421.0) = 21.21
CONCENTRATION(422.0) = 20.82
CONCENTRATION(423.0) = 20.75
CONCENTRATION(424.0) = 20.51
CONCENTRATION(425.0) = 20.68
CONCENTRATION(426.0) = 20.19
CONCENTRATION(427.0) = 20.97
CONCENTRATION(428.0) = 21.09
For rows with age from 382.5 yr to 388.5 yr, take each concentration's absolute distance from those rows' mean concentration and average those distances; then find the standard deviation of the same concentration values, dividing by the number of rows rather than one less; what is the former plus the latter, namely 1.9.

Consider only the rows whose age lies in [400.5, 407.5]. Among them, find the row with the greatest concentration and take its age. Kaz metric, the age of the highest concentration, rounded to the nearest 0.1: 407.0 yr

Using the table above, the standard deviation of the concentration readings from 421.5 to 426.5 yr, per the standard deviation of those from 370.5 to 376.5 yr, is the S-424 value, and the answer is 1.0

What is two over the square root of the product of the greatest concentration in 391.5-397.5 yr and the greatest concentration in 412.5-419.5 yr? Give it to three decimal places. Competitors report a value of 0.106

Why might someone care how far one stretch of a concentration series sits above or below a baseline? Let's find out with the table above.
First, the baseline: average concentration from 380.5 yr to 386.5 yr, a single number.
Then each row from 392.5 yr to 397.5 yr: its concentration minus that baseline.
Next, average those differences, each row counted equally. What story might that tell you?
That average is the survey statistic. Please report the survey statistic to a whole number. -8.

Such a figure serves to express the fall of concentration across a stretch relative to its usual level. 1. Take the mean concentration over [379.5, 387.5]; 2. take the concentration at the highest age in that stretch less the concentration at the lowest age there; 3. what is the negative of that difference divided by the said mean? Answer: 0.080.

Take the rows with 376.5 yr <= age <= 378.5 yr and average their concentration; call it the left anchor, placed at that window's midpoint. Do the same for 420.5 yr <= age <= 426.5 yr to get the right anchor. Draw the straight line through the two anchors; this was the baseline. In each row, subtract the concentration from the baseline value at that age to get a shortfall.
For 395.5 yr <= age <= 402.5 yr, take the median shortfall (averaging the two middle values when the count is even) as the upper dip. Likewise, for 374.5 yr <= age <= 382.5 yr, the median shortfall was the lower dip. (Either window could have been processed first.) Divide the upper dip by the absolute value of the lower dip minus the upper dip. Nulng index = 1.0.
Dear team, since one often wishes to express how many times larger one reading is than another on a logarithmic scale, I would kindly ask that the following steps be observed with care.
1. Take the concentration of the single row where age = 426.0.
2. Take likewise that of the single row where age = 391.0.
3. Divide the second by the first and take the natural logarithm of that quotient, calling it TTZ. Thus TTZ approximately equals -0.2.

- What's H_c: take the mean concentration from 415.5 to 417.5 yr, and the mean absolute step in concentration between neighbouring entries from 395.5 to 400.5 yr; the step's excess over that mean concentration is -21.4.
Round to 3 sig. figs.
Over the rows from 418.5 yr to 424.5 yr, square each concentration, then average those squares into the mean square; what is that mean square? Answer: 436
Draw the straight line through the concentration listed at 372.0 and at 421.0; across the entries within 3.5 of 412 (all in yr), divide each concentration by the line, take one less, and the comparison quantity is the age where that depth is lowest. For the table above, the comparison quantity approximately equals 412.0 yr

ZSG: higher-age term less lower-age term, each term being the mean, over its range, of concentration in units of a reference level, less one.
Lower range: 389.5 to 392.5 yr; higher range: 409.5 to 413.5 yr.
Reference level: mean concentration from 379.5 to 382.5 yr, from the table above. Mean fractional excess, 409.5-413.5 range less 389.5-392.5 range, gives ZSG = 0.26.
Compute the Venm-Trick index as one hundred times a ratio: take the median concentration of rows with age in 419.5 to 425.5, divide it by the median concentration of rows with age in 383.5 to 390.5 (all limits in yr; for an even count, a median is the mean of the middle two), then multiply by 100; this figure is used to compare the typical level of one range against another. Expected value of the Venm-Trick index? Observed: 101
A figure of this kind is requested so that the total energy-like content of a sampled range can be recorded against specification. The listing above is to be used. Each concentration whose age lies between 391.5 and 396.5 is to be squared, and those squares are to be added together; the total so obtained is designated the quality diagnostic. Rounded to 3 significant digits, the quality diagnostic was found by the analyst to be 989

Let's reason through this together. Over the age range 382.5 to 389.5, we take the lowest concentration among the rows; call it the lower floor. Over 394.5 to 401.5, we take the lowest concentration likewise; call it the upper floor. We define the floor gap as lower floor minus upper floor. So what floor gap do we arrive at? 5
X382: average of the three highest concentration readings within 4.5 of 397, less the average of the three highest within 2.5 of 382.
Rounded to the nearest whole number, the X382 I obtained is -8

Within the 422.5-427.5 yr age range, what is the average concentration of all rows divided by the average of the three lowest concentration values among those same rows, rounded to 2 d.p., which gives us 1.01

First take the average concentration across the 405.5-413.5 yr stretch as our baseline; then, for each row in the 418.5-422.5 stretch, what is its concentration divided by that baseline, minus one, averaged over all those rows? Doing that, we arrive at -0.05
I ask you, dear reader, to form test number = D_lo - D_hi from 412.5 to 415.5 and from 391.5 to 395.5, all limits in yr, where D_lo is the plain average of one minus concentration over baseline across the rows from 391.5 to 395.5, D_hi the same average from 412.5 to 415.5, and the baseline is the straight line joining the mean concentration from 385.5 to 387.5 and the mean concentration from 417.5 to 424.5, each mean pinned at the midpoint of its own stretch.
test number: 0.383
